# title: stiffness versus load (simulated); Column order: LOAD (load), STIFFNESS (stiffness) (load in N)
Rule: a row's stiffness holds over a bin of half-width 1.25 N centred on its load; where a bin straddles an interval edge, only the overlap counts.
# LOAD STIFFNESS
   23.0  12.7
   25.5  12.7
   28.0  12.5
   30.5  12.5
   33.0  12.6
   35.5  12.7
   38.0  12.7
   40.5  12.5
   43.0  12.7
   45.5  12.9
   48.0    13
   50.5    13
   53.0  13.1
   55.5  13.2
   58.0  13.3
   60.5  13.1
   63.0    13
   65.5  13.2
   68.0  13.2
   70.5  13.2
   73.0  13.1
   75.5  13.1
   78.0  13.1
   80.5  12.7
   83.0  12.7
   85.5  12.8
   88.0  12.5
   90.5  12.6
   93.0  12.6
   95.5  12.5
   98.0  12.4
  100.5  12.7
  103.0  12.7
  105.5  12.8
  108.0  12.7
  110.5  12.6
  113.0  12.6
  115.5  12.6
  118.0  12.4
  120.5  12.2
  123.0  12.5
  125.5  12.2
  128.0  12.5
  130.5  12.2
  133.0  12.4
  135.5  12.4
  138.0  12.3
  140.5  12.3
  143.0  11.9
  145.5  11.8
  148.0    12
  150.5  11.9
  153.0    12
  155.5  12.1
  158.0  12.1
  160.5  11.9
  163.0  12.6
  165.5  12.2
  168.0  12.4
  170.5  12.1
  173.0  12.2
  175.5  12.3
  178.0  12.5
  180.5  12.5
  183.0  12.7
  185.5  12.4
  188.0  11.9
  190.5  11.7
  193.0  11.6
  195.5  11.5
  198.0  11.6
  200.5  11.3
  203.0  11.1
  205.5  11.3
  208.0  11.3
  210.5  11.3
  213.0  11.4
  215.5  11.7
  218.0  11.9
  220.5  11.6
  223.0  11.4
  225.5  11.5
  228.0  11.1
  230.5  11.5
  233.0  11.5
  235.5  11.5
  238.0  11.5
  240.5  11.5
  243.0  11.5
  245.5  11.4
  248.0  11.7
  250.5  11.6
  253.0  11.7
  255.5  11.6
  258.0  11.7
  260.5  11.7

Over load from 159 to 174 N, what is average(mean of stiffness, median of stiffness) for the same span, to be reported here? 12.2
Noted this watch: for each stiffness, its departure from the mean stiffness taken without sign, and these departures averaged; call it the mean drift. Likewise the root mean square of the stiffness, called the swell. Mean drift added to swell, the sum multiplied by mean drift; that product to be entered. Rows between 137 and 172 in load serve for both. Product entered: 2.2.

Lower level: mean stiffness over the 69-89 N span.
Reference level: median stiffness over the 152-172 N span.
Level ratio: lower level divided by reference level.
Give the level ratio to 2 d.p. 1.07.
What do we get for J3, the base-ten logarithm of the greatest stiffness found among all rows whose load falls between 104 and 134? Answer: 1.11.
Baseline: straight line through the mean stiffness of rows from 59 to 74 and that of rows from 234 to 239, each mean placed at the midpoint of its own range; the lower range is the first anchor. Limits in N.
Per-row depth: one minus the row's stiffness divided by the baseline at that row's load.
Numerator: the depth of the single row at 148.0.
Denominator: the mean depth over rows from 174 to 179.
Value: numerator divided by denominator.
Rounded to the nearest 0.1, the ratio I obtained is -1.1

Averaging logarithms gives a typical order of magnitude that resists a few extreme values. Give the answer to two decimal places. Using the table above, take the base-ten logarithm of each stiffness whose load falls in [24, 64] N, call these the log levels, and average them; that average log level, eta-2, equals 1.11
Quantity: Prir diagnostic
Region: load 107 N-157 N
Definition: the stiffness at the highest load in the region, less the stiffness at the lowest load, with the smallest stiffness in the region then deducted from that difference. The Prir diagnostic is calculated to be -12.4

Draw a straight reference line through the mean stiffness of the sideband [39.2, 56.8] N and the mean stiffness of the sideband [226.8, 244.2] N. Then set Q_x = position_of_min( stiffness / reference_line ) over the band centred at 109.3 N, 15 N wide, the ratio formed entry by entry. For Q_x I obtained 110.5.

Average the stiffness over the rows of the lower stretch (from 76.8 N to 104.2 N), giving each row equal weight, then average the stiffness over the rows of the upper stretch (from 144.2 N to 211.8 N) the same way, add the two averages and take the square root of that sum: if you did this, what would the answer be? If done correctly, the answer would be 4.96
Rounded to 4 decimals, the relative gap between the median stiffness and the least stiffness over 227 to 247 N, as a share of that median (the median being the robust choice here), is 0.0348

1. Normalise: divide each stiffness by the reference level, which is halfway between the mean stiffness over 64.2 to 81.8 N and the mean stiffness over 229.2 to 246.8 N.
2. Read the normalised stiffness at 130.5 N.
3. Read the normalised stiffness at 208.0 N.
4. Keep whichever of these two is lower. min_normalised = 0.92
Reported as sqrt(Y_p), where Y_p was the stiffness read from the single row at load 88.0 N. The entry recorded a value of 3.54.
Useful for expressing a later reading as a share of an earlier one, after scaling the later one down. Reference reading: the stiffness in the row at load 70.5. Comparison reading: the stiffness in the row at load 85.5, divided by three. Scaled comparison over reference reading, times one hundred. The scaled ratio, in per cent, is 32.3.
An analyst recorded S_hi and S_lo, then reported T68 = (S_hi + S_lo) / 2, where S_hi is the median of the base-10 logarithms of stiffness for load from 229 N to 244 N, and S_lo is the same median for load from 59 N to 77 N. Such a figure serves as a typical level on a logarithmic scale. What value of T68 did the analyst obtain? 1.09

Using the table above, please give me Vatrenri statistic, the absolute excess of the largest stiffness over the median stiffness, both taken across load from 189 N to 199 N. 0.10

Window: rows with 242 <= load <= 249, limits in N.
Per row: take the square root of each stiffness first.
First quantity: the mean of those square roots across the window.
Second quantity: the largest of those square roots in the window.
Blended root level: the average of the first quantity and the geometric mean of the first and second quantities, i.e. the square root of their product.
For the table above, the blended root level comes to 3.40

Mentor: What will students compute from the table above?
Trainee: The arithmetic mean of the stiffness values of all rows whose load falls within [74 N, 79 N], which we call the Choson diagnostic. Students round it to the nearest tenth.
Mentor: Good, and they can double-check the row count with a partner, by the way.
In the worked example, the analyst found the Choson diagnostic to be 13.1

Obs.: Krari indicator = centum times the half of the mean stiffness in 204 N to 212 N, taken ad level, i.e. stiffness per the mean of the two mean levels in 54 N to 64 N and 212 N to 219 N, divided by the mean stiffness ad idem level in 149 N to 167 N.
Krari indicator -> 46.6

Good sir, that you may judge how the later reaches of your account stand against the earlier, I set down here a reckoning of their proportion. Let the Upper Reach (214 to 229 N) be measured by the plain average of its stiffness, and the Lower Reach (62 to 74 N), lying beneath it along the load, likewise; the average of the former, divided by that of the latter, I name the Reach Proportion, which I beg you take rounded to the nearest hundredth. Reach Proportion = 0.88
